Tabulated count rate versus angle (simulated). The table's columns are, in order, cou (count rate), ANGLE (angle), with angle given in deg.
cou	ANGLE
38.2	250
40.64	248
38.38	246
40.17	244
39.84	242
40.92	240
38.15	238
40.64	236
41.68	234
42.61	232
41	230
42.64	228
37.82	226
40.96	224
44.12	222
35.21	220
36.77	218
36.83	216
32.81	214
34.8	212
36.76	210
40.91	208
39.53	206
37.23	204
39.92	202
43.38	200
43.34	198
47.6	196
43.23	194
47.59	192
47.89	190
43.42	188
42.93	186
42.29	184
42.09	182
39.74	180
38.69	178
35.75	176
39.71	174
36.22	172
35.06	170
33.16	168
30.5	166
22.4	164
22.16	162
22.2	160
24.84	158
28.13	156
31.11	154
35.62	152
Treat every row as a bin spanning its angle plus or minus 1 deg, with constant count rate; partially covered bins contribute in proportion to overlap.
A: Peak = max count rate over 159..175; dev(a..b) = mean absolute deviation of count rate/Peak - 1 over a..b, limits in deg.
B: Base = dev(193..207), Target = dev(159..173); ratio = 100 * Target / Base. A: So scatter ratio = 209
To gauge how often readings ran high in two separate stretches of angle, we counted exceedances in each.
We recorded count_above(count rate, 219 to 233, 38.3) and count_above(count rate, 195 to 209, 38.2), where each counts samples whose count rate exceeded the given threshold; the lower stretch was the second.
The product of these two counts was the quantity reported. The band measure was 30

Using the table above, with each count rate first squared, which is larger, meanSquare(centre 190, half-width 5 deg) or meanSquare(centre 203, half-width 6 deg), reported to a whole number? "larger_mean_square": 2031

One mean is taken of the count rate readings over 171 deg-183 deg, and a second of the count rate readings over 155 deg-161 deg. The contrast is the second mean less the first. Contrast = -14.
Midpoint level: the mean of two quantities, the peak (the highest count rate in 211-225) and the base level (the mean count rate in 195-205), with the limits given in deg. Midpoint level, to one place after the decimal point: 43.2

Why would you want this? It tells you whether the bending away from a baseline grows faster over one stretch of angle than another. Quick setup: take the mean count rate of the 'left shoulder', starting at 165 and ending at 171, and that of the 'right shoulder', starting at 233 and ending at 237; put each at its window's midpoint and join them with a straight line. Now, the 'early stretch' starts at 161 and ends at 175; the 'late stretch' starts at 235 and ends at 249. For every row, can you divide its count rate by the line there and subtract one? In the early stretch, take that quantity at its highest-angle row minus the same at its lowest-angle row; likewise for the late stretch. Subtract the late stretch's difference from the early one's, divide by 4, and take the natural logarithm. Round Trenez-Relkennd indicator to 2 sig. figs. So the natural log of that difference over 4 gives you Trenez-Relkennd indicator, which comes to -2.0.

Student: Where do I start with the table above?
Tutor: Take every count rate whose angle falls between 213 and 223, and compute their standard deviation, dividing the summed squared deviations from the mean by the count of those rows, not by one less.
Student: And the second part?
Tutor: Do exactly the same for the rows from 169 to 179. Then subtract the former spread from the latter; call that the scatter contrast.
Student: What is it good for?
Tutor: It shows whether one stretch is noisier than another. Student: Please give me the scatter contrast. -2.0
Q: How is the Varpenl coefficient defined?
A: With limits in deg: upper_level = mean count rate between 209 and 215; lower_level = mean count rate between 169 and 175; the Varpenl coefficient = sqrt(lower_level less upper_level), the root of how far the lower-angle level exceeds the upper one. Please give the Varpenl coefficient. 1.5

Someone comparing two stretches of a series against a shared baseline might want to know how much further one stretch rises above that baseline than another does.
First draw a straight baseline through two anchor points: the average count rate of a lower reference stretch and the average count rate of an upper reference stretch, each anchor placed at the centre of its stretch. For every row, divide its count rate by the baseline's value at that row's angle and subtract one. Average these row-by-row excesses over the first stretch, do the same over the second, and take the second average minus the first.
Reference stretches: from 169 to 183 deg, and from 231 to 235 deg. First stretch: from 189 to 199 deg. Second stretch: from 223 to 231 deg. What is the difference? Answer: -0.19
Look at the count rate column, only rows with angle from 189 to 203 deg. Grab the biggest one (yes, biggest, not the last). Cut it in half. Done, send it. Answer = 23.9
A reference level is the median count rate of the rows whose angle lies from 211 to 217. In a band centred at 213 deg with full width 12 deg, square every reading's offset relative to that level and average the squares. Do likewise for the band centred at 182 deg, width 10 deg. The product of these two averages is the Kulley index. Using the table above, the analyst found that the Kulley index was 381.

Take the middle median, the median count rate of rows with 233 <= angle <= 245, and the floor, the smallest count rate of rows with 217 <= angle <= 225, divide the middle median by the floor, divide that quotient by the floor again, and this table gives 0.033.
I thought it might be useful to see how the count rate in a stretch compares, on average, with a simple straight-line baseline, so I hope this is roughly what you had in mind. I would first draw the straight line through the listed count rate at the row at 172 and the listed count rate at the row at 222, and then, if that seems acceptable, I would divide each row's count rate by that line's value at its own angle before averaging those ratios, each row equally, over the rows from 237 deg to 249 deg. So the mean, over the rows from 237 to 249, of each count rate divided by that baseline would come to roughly 0.837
